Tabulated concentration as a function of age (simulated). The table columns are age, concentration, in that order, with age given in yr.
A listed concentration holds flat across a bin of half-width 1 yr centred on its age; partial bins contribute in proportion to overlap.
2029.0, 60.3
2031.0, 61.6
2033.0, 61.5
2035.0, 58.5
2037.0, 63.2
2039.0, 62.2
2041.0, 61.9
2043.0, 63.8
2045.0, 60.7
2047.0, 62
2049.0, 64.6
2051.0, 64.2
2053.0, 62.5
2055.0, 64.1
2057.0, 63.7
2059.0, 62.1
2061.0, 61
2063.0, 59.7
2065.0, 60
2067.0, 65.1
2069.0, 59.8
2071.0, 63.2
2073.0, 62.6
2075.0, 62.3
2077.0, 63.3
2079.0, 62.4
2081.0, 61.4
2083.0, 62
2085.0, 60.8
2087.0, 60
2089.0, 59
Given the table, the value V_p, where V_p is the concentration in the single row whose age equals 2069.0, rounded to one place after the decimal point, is 59.8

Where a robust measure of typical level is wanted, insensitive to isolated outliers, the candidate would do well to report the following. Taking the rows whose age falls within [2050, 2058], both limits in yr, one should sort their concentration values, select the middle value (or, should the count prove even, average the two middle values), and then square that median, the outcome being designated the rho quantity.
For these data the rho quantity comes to 4083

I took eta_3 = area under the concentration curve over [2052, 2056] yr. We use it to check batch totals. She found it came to 253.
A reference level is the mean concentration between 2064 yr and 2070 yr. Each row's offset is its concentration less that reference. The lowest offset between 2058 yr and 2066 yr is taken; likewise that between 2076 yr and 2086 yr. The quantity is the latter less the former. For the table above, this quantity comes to 1.1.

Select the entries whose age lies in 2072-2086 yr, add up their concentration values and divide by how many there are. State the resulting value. 62.1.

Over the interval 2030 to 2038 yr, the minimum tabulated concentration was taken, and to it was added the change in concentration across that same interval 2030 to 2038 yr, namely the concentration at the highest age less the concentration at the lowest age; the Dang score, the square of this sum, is 3612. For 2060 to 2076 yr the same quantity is 3721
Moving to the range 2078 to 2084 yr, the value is 3721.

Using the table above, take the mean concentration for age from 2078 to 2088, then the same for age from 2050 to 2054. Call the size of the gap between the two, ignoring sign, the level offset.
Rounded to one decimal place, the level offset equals 2.0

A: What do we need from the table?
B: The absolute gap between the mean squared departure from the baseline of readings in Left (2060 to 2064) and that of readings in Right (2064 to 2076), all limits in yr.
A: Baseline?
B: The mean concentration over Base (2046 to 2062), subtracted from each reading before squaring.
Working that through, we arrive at 3.5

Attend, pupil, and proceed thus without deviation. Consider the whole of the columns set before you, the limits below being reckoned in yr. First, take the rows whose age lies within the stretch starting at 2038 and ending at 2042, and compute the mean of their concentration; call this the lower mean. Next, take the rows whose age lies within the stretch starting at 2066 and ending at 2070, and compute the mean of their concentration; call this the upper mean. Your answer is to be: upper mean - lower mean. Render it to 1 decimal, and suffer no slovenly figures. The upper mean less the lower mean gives 0.4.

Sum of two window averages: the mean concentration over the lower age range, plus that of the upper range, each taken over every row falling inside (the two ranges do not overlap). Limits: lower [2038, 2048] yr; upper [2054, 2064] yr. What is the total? 124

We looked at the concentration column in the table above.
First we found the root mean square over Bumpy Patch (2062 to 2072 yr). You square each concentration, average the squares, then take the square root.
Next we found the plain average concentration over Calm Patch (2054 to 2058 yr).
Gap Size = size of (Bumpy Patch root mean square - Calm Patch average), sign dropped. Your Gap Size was 2.3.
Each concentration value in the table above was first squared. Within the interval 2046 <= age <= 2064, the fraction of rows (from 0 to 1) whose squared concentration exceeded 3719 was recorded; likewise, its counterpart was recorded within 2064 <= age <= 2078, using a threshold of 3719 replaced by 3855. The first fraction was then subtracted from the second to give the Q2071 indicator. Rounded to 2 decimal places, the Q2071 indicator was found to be -0.17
